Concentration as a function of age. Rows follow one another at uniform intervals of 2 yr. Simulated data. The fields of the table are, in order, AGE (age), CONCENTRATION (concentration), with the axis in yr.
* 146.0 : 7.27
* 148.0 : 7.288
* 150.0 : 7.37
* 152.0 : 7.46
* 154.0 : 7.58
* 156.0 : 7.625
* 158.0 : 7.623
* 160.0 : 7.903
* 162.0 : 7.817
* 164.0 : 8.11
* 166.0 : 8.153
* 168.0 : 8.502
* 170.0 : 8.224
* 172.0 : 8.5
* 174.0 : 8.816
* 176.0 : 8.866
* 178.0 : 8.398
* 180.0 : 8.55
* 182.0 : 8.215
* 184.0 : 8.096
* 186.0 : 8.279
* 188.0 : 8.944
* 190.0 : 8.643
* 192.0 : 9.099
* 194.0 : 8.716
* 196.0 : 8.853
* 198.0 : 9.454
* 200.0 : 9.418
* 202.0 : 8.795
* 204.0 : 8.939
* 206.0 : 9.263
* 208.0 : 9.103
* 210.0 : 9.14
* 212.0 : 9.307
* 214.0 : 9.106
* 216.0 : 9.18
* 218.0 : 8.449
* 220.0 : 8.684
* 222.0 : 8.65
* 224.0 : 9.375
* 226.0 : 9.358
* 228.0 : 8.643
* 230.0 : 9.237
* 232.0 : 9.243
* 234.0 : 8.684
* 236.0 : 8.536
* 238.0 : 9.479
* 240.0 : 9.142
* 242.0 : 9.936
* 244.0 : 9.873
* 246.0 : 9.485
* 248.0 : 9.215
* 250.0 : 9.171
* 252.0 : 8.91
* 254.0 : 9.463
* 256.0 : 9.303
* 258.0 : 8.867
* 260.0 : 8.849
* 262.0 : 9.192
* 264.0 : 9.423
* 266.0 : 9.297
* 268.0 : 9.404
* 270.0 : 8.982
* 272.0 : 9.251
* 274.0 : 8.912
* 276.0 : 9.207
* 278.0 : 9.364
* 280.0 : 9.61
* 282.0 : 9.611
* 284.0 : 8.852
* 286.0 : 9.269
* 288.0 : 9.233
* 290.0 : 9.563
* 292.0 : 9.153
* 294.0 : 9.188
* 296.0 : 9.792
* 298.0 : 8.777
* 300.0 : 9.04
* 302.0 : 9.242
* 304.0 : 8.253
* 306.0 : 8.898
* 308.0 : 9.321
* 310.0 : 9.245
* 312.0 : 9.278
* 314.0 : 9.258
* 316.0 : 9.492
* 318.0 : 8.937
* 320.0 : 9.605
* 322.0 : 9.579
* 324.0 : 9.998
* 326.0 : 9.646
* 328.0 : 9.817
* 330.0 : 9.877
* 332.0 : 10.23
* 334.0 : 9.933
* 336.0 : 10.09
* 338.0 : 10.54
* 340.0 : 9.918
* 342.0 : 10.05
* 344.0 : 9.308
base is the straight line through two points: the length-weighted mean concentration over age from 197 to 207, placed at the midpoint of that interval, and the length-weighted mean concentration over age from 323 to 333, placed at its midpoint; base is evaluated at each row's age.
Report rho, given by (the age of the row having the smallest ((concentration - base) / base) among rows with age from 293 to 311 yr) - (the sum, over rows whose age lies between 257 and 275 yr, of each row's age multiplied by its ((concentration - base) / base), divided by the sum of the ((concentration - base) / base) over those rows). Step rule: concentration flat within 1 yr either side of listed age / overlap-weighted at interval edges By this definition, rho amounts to 38.2 yr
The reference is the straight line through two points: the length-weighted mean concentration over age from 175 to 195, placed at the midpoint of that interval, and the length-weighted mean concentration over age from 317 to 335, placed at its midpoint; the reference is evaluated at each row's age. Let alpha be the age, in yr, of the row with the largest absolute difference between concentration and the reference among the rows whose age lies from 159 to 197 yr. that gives 162.0 yr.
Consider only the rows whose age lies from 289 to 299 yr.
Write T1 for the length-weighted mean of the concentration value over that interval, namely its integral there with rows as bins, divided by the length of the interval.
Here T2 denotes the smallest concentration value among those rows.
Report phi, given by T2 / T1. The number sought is 0.944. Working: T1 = 9.29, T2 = 8.777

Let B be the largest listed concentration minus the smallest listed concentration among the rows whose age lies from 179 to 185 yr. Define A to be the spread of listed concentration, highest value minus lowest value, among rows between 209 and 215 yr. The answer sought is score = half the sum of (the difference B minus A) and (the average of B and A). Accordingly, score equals 0.290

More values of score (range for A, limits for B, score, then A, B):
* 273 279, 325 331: 0.060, 0.5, 0.23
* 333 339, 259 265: 0.279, 0.6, 0.57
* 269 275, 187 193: 0.257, 0.3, 0.46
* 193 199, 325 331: -0.011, 0.7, 0.23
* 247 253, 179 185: 0.264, 0.3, 0.45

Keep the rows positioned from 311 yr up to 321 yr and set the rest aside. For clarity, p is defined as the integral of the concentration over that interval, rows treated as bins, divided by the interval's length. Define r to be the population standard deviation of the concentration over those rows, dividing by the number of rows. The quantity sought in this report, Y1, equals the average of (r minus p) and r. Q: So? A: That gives -4.43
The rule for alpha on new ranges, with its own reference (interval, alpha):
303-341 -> 304.0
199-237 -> 200.0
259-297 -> 284.0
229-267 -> 242.0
